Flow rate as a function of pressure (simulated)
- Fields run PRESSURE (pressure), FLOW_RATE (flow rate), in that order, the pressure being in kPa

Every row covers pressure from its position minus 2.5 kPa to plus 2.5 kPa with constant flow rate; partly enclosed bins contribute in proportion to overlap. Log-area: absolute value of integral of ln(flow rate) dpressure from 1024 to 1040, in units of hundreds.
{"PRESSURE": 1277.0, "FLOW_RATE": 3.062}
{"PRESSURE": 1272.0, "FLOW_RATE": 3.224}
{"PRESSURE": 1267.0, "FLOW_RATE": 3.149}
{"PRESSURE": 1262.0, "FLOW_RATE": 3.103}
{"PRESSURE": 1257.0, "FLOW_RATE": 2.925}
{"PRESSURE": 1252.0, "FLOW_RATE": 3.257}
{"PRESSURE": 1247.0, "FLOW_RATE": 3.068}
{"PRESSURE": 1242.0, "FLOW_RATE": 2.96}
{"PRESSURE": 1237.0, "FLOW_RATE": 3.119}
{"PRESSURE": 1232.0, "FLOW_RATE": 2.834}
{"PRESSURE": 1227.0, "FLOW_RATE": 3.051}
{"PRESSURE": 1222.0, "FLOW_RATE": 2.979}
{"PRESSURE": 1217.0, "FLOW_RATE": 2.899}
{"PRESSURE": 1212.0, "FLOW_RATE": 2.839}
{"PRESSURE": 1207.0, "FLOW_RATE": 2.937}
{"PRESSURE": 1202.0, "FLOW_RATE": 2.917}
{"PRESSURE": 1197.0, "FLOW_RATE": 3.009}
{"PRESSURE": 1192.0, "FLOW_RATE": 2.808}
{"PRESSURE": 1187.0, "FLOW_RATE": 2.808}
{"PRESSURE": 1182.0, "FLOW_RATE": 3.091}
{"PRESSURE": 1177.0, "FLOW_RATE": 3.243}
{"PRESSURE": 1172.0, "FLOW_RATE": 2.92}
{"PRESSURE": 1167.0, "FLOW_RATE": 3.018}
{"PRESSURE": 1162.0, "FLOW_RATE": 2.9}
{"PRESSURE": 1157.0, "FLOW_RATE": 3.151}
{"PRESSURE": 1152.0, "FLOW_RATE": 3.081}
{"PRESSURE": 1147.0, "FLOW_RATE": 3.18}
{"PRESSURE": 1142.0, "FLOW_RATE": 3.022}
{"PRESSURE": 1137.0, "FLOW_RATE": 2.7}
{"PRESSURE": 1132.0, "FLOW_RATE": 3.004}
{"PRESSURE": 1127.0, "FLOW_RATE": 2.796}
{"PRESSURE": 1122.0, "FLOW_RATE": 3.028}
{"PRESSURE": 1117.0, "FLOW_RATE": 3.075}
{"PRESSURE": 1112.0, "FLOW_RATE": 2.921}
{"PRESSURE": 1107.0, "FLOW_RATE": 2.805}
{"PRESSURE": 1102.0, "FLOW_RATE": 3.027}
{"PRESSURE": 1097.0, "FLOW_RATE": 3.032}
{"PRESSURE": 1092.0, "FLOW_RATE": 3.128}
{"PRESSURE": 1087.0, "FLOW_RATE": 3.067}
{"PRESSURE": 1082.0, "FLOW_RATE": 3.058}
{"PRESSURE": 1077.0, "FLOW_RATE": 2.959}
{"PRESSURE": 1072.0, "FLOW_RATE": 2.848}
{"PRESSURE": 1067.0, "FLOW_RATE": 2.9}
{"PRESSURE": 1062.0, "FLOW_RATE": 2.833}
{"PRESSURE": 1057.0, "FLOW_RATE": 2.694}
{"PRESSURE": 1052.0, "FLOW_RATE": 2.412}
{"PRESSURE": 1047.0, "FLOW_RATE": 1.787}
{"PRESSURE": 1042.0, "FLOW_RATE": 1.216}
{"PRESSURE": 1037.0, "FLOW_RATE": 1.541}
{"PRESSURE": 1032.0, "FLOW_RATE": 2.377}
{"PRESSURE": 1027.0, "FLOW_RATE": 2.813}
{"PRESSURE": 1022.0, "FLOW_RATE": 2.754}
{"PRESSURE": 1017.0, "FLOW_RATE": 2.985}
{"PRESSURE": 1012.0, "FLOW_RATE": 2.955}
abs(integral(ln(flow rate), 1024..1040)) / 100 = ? 0.12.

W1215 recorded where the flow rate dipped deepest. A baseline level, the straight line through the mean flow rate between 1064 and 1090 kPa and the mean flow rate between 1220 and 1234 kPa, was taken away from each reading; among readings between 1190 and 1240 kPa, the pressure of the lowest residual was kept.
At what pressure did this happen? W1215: 1192.0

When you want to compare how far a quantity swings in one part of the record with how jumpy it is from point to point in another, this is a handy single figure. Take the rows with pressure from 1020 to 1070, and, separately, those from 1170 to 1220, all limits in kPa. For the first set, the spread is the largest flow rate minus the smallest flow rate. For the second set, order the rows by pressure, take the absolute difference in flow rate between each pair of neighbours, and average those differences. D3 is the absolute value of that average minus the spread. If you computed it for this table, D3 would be 1.5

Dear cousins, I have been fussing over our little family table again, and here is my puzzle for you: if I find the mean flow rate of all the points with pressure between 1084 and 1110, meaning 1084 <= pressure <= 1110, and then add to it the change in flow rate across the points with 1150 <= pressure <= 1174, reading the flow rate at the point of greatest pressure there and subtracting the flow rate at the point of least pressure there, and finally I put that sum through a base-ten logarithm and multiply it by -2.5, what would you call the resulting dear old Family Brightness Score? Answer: -1.1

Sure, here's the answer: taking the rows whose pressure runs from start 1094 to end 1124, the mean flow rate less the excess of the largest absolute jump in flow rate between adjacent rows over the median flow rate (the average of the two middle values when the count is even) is 5.79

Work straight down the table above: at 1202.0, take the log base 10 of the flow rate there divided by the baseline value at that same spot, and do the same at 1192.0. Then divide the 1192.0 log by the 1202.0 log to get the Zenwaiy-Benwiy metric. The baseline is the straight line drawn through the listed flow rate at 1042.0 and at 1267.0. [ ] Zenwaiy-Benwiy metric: 1.0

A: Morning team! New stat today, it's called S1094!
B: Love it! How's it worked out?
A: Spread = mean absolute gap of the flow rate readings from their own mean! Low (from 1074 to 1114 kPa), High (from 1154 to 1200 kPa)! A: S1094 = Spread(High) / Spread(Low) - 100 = -98.5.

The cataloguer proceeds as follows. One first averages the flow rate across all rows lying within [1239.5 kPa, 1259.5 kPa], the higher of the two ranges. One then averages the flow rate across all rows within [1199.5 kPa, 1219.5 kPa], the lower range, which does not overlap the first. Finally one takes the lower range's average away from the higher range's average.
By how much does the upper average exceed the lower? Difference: 0.15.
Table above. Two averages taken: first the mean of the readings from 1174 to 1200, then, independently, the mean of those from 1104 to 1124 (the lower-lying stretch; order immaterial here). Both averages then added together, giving 5.95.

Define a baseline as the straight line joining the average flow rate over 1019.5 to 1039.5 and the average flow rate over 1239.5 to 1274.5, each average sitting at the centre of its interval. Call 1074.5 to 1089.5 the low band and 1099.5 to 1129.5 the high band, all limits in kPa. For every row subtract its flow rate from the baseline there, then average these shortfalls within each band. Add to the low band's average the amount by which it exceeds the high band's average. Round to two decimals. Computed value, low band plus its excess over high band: -0.68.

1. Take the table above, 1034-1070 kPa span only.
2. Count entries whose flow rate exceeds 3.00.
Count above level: 0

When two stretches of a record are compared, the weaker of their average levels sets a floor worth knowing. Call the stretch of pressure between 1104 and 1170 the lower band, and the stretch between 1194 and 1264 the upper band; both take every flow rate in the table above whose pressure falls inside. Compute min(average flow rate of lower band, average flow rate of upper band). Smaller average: 2.98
